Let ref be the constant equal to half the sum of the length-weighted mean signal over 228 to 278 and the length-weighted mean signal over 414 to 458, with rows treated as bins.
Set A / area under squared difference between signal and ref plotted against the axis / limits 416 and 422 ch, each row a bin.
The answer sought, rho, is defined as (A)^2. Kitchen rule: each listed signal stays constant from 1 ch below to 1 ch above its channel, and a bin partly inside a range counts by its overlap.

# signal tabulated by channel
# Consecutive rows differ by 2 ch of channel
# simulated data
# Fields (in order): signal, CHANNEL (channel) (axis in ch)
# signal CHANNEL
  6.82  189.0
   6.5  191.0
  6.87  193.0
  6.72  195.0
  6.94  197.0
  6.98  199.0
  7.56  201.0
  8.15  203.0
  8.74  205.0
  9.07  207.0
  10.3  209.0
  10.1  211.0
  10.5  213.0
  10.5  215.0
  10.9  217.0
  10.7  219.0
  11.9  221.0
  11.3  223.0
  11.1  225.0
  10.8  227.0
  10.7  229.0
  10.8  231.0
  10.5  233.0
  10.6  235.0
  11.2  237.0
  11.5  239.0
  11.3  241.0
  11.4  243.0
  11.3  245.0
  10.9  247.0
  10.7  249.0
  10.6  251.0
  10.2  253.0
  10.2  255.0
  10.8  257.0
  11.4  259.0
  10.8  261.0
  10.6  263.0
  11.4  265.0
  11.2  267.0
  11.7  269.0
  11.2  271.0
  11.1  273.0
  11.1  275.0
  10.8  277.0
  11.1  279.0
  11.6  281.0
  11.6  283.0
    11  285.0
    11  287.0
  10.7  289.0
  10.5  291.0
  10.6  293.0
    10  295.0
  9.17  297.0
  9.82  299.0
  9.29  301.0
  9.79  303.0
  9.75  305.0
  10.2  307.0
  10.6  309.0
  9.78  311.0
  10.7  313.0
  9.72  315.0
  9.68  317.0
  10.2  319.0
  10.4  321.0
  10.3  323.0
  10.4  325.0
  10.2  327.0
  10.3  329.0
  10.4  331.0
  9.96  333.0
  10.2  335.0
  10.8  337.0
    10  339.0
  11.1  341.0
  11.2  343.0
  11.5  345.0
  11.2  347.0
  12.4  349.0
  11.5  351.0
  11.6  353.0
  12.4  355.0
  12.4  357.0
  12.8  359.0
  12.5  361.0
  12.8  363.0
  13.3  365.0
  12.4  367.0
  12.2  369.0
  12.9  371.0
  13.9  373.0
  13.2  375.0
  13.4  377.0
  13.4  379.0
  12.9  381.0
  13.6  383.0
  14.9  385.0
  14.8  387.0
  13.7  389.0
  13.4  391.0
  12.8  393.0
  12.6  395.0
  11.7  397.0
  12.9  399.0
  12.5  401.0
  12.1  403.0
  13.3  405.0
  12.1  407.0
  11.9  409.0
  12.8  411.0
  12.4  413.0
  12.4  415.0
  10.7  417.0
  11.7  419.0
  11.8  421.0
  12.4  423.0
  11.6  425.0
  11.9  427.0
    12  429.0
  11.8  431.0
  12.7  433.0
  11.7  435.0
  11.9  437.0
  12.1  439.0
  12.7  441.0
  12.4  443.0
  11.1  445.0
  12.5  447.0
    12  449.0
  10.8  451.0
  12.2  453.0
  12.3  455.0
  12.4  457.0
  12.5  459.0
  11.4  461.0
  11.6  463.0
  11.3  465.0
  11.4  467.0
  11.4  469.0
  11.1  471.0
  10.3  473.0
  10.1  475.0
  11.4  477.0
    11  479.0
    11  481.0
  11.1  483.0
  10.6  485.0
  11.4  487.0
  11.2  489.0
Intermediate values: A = 2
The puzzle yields 2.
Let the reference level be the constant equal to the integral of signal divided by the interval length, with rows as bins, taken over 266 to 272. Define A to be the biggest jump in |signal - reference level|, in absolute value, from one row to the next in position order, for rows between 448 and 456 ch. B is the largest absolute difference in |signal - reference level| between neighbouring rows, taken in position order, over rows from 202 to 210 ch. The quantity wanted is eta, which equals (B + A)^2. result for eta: 2.2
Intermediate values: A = 0.27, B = 1.2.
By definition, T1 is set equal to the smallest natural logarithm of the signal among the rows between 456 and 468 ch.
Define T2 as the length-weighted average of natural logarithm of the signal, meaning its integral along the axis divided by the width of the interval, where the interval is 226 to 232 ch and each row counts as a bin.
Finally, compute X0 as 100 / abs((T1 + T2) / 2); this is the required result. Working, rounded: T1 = 2.42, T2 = 2.38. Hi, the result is 41.7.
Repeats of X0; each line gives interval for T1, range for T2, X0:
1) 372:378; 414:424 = 39.6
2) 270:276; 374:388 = 39.8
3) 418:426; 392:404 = 40.2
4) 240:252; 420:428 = 41.3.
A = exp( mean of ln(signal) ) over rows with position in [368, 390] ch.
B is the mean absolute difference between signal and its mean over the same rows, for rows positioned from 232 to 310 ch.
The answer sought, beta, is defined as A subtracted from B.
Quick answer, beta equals -13.0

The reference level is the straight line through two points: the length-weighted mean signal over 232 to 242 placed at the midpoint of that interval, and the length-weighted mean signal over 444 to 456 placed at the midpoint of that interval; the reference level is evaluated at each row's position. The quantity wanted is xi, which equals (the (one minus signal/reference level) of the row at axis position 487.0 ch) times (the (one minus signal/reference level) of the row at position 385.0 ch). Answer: -0.013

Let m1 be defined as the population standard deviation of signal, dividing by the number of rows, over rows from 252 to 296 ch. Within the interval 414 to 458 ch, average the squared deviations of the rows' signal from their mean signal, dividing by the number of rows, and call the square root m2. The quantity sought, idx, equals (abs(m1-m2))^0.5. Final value 0.28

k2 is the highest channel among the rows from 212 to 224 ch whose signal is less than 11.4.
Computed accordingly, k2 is 223.0 ch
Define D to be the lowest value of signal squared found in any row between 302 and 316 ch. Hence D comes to 94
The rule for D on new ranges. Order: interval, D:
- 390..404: 137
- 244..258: 104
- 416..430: 114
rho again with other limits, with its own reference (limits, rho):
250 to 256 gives 61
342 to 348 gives 0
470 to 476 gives 44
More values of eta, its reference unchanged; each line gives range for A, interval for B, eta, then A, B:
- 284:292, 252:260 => 0.8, 0.30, 0.6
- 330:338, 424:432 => 0.8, 0.60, 0.3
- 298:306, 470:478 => 3.1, 0.53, 1.2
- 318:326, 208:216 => 0.4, 0.20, 0.4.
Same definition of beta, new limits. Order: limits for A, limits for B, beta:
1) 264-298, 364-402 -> -10.3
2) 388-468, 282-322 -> -11.6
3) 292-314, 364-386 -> -9.5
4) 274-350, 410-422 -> -9.9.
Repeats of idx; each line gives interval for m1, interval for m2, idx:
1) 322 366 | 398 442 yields 0.70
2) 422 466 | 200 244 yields 0.76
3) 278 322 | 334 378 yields 0.60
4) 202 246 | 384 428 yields 0.29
